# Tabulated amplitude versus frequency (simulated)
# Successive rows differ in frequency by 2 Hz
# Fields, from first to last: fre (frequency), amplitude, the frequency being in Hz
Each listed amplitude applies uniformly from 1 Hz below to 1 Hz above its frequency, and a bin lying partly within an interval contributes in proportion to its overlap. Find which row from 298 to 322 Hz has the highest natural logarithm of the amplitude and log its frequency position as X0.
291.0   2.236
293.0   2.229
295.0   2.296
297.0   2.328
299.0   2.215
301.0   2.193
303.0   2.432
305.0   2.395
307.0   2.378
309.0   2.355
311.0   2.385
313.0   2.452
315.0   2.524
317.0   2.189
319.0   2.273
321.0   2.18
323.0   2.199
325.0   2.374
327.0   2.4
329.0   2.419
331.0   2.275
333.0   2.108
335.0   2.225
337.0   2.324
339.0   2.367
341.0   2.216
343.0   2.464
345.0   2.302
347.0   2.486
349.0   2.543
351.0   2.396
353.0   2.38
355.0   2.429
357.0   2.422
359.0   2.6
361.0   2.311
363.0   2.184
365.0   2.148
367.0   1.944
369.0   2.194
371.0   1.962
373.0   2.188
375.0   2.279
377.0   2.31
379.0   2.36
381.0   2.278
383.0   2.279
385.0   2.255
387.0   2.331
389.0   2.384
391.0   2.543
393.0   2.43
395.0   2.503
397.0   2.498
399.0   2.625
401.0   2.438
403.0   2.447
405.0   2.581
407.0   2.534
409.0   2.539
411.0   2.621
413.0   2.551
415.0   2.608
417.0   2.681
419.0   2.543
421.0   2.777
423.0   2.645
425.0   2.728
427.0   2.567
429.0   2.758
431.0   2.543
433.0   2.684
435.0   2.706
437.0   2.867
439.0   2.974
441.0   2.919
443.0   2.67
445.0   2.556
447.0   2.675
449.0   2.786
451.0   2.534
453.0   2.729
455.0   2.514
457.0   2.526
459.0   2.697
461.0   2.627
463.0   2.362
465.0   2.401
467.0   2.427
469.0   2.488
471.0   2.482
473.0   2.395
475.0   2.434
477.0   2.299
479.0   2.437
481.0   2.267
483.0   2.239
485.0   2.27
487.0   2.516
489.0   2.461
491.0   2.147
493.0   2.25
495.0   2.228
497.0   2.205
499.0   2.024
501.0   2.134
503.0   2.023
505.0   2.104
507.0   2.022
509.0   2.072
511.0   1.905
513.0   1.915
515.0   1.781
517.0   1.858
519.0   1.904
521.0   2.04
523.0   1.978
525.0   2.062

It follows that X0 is 315.0 Hz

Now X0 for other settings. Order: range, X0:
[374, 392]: 391.0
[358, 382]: 359.0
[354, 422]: 421.0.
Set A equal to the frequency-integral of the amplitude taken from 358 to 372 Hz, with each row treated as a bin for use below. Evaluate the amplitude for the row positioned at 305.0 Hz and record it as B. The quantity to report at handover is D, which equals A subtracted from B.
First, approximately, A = 31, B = 2.395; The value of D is -28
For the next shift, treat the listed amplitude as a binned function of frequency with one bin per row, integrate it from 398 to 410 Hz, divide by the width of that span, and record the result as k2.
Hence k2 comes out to 2.53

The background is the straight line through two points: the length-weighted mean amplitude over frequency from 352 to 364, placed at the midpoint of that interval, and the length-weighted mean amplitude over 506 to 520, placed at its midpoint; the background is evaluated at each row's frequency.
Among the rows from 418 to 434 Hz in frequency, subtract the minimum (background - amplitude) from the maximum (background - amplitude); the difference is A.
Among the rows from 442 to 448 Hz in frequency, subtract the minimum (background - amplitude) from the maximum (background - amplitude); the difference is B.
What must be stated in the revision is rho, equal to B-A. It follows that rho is -0.1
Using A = 0.245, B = 0.13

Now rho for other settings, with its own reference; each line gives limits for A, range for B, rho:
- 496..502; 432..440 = 0.1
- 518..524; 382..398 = 0.2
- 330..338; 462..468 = -0.2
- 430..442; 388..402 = -0.2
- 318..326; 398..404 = 0.0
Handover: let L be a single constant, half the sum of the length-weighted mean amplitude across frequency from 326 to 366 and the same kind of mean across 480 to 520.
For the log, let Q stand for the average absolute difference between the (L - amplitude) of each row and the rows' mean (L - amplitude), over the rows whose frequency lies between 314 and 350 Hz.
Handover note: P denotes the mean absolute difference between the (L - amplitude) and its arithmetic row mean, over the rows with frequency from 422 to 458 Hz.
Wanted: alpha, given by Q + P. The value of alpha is 0.215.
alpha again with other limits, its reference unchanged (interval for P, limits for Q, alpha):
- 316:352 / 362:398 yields 0.223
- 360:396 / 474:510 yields 0.237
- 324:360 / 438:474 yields 0.233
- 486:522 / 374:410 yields 0.250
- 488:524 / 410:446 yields 0.227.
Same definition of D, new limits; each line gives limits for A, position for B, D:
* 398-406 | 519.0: -18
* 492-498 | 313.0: -11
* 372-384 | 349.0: -25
